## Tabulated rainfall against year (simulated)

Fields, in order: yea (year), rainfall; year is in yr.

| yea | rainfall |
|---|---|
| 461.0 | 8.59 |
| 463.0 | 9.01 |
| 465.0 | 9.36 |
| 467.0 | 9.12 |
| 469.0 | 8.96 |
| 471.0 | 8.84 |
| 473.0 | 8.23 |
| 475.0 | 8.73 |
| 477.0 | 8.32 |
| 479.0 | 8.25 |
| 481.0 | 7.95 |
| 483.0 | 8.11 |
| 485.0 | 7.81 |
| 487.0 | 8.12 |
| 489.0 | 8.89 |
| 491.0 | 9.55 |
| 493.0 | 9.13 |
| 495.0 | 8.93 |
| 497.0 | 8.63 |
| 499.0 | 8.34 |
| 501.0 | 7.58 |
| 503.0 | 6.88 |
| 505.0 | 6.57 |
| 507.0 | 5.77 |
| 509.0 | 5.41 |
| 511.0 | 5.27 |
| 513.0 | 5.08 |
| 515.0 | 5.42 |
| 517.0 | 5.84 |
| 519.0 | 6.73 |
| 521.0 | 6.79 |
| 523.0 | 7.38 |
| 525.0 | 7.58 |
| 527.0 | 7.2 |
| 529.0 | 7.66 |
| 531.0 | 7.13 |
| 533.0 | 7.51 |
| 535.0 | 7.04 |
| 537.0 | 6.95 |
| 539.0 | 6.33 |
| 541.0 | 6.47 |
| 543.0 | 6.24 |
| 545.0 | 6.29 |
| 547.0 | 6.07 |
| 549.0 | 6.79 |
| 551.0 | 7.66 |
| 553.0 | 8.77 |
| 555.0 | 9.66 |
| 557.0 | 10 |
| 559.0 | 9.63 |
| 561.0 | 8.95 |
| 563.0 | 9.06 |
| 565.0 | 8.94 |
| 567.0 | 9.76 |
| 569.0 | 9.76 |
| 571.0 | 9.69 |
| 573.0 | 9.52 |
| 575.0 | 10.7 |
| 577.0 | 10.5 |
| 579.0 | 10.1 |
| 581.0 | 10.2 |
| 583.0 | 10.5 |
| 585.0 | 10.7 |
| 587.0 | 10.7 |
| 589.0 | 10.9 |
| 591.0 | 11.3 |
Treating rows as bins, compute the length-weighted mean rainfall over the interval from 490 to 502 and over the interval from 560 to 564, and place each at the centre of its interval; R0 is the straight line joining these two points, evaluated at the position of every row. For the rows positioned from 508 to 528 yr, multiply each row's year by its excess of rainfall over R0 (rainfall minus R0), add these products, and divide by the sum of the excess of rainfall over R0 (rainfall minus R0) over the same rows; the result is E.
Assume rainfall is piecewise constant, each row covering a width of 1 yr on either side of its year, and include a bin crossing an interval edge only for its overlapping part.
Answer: 516.1 yr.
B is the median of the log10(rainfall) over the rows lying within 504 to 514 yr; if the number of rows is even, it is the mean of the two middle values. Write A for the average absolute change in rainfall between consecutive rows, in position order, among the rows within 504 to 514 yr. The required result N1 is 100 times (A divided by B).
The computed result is 50.8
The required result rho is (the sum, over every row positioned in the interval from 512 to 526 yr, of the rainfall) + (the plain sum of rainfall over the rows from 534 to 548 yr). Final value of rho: 90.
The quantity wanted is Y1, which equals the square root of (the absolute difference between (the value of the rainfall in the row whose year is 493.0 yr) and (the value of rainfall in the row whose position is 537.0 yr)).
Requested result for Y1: 1.5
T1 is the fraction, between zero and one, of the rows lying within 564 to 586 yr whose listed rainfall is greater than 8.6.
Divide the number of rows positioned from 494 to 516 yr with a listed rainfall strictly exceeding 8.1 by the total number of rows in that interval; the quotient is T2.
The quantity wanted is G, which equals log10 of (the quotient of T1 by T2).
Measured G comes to 0.56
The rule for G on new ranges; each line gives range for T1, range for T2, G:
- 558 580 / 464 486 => 0.09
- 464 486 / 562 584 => -0.34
